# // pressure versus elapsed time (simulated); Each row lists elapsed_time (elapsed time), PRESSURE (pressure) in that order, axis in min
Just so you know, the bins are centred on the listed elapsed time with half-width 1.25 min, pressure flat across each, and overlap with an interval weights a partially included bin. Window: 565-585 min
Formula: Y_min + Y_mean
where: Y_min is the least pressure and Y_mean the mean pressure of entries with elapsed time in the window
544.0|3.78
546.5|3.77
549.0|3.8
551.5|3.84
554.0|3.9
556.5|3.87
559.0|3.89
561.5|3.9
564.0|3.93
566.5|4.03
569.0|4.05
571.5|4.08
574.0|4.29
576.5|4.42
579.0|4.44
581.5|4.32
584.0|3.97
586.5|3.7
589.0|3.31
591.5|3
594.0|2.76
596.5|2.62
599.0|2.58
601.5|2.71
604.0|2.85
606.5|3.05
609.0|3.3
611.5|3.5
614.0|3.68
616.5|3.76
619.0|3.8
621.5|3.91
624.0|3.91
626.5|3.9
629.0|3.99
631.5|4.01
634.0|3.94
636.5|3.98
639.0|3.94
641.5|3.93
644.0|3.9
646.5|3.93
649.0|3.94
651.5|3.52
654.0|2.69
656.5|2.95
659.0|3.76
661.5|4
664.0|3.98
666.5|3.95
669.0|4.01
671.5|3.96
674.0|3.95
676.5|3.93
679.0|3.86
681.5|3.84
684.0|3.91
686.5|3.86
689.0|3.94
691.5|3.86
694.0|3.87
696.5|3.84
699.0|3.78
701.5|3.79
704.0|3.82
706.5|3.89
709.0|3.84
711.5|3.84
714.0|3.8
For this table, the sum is 8.2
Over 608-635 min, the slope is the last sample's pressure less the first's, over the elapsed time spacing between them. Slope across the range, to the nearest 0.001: 0.026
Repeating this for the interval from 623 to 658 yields -0.030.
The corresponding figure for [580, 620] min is -0.014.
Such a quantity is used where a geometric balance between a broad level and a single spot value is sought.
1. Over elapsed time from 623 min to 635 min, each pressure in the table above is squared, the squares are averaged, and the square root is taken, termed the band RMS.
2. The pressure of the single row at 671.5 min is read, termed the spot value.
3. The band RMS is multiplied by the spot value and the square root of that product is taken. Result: 3.96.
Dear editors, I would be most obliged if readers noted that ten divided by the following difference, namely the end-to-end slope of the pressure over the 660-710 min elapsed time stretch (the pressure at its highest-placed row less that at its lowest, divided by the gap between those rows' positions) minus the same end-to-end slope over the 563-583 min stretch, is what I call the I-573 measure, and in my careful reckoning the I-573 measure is -390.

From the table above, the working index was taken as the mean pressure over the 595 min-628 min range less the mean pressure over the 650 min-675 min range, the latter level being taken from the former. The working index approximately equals -0.33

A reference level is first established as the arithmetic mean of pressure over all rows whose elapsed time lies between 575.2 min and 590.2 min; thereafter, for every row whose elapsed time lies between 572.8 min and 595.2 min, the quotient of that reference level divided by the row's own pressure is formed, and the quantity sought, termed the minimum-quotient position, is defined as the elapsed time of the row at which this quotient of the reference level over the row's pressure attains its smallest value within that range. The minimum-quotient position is 579.0 min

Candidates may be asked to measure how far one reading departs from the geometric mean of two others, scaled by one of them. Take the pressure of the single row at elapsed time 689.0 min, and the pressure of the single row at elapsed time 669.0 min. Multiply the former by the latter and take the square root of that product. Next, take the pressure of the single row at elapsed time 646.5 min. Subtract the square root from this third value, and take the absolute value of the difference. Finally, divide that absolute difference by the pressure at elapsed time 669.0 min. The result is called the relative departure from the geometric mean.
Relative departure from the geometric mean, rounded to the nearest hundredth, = 0.01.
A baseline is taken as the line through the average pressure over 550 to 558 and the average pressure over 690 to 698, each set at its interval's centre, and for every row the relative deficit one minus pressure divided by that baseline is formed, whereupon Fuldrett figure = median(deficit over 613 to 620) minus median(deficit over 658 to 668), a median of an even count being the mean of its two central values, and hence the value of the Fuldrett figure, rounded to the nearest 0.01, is 0.05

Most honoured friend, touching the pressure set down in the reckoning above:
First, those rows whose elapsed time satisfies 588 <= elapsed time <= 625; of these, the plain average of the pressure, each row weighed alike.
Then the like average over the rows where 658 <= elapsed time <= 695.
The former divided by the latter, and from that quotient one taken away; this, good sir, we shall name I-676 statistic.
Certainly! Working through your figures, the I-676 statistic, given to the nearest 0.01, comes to -0.17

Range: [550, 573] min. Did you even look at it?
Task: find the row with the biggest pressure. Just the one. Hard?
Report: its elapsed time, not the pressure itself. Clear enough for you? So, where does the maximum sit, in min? 571.5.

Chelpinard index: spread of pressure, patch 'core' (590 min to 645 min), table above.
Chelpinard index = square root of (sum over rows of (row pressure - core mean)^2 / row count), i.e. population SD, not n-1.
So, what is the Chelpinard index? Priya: 0.52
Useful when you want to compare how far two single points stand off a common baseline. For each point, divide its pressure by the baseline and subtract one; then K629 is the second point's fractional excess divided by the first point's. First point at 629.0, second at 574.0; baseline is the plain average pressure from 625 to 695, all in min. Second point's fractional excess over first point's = 2.9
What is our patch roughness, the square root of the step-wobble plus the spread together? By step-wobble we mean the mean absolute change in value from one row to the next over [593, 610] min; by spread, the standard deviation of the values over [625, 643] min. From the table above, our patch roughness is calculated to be 0.43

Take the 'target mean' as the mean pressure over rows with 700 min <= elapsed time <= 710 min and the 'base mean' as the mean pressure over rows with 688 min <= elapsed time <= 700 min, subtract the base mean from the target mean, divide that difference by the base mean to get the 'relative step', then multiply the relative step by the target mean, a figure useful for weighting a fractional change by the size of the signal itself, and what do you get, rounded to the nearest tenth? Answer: 0.0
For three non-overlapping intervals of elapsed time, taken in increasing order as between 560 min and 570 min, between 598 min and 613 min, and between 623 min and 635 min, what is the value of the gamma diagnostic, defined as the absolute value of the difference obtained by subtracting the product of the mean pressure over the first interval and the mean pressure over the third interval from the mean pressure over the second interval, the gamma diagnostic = 13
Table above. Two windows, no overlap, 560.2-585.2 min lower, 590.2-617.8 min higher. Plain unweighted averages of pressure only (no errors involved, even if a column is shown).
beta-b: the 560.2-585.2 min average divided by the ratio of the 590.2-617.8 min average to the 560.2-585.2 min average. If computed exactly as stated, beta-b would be 5.58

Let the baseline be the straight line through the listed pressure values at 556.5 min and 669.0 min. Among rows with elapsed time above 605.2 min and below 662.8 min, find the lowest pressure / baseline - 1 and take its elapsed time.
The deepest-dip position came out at 654.0 min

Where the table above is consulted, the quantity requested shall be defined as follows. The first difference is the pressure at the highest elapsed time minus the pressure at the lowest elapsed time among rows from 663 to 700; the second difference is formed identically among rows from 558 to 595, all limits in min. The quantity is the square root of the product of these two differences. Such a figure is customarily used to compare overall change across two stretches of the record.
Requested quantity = 0.48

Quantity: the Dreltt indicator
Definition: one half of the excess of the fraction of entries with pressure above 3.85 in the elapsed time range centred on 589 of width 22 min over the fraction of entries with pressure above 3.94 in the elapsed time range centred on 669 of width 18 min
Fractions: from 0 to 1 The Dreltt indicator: -0.3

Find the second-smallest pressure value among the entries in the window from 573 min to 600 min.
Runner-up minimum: 2.62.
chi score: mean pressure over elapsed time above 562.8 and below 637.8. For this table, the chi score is 3.66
